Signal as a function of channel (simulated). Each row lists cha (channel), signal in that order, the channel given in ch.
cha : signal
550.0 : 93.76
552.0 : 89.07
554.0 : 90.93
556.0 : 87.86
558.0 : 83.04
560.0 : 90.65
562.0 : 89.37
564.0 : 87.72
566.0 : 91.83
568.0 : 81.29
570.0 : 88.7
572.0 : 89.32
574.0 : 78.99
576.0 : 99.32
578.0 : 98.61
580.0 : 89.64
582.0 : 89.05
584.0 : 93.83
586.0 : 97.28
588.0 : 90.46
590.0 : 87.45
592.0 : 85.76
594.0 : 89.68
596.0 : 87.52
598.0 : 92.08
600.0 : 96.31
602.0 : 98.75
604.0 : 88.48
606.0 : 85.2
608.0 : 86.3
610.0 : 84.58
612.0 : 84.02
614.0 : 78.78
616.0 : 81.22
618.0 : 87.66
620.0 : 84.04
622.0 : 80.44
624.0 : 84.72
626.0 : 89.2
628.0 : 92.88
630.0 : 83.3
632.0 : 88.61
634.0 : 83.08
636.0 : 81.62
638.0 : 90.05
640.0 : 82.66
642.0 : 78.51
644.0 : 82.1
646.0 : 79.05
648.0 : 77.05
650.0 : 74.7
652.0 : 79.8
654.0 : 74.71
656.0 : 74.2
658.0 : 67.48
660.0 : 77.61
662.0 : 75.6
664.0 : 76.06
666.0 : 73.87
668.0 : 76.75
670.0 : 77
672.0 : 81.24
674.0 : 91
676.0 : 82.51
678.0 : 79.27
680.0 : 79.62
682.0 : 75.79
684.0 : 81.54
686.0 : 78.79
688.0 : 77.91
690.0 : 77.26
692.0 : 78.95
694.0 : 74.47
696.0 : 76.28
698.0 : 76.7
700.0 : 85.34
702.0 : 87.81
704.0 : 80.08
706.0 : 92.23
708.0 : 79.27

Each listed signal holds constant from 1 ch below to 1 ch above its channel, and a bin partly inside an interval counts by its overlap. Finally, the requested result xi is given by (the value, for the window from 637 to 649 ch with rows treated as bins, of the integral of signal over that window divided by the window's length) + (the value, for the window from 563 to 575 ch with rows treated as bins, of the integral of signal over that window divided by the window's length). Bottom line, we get 168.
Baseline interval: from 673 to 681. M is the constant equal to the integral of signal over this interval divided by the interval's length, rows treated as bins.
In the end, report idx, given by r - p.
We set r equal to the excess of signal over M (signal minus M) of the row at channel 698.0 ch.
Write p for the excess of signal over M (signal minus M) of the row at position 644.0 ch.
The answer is -5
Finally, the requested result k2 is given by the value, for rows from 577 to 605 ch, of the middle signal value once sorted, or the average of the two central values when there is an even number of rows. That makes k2 90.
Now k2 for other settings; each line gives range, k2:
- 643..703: 77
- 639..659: 78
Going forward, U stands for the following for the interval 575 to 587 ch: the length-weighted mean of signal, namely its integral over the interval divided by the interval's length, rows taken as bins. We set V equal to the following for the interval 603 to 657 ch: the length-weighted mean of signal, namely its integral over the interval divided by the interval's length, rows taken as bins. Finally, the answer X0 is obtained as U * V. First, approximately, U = 95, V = 83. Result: 7839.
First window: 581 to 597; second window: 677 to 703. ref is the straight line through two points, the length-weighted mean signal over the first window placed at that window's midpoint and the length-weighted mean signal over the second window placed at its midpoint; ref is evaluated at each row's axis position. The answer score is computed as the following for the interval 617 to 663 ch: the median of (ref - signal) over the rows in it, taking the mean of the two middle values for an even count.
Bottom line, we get 3.4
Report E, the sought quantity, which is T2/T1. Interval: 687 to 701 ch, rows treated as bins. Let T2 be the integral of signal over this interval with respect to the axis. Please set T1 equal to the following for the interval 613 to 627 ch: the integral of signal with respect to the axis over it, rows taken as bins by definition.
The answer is 0.93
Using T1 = 1172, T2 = 1094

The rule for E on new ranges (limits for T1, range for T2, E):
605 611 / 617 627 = 1.66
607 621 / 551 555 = 0.31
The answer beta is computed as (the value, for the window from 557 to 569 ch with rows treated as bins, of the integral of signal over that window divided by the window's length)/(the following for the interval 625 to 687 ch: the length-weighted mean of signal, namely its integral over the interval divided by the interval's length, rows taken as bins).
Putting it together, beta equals 1.09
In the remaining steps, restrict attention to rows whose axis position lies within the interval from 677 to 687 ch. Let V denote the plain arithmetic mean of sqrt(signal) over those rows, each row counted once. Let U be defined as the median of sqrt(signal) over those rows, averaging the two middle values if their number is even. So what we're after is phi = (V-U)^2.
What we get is 0.000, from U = 8.90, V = 8.9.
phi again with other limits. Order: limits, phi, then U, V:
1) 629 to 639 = 0.012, 9.13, 9.2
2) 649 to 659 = 0.001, 8.64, 8.6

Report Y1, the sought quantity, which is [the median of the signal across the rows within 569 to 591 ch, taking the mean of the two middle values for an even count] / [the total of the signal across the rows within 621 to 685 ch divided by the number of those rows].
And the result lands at 1.12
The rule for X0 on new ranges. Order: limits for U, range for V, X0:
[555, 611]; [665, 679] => 7190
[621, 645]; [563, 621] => 7523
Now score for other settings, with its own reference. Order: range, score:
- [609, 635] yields 2.4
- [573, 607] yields -0.1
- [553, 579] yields 3.5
